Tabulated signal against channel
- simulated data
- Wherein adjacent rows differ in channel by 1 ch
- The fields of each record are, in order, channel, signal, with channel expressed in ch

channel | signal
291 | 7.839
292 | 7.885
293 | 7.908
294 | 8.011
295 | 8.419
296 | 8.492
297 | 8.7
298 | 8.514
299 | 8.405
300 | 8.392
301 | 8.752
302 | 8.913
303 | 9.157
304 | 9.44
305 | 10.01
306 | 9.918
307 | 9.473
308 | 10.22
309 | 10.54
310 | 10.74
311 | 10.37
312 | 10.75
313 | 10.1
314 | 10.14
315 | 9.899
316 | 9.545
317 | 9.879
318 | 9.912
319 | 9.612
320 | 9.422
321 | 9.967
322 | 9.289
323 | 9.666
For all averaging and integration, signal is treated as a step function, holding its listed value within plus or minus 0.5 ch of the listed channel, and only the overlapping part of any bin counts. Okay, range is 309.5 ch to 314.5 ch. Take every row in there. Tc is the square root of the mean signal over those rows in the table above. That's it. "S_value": 3.23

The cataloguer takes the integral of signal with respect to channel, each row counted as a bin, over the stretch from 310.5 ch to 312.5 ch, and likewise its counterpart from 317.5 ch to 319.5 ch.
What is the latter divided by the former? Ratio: 0.92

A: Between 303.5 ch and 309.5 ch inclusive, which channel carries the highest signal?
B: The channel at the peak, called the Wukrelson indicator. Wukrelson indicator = 309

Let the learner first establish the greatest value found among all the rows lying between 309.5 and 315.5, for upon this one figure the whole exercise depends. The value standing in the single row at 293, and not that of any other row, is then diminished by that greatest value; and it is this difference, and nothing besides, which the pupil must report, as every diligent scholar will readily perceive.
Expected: -2.84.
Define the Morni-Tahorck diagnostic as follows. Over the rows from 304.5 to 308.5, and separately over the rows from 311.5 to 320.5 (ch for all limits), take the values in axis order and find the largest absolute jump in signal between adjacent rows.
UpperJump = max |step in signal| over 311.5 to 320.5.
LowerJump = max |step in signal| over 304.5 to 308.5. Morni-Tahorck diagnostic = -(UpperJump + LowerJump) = -1.40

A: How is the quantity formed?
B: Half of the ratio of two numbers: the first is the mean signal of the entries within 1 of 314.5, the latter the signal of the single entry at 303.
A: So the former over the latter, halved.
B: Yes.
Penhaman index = 0.547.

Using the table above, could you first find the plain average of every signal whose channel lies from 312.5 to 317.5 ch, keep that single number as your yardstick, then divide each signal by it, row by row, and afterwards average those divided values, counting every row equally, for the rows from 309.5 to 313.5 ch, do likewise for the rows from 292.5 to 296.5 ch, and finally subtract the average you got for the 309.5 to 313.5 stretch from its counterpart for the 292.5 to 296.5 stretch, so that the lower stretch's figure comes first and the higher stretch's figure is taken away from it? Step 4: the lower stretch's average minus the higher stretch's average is -0.23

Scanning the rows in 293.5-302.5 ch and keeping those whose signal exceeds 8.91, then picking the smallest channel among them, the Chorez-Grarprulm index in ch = 302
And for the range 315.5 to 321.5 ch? 316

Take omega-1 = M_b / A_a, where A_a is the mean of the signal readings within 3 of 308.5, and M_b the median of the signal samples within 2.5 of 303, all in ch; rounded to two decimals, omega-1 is 0.90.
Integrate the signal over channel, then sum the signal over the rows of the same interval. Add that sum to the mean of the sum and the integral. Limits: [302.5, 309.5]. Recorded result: 138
